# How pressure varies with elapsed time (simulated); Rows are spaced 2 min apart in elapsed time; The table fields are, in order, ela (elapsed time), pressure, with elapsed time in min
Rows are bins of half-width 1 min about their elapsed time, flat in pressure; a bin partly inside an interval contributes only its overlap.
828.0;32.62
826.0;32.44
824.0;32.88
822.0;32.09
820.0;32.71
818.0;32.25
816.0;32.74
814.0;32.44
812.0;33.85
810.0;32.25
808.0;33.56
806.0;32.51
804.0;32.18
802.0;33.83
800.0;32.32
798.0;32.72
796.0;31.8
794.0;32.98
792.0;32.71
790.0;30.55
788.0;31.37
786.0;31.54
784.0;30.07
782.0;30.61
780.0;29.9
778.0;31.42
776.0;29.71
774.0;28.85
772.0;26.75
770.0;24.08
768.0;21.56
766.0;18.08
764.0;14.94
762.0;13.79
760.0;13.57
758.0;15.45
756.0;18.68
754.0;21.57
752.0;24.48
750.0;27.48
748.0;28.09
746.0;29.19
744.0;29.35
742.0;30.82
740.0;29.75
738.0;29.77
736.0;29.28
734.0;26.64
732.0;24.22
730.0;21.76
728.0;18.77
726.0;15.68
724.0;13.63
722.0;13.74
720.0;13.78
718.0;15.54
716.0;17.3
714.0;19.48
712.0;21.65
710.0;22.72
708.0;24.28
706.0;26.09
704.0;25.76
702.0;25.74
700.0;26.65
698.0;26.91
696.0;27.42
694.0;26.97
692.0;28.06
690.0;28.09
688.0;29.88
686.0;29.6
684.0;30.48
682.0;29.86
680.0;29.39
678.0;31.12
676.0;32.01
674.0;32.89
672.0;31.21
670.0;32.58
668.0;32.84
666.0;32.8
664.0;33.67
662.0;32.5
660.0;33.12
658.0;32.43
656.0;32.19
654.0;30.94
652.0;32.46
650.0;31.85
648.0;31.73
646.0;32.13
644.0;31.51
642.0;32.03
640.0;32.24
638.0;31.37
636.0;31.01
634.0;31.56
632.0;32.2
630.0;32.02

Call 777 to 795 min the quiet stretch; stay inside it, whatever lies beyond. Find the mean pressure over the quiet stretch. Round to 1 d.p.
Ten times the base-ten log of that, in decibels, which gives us 14.9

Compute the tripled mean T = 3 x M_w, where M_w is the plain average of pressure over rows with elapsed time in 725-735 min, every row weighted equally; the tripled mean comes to 64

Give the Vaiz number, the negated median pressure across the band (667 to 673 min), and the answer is -32.6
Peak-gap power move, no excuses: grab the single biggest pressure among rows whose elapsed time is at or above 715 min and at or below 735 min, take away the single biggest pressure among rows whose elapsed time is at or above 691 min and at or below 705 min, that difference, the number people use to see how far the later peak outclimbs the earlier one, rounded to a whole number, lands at -1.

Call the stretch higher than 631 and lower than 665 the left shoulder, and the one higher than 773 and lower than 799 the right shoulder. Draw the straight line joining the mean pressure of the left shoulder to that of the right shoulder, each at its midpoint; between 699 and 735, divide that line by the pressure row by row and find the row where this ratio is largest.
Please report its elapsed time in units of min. 724.0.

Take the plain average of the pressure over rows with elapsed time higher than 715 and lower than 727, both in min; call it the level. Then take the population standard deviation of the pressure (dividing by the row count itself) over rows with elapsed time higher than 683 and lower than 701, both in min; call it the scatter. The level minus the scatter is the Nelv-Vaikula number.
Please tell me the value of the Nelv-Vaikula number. 14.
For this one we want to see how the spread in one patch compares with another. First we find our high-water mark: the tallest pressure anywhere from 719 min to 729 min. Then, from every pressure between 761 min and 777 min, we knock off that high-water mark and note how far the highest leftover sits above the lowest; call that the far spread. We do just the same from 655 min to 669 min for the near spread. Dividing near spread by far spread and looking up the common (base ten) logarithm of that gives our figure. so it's -1.0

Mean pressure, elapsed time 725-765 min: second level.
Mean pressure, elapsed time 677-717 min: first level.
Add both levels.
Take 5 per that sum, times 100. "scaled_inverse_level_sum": 10.1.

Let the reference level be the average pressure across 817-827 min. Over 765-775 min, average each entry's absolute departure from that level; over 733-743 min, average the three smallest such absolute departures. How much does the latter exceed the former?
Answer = -6.2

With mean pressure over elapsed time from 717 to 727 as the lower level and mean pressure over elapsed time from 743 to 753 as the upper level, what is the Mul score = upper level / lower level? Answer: 1.9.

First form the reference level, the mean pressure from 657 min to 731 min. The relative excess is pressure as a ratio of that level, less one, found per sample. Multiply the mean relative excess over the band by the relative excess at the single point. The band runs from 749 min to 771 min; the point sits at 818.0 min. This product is -0.060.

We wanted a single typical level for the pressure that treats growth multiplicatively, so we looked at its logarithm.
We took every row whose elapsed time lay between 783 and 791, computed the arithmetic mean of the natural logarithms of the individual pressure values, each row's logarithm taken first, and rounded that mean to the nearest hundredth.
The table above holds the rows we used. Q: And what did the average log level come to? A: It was 3.43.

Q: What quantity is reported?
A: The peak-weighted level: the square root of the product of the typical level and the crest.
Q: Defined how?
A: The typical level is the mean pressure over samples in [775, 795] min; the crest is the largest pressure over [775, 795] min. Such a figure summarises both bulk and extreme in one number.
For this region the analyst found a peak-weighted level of 32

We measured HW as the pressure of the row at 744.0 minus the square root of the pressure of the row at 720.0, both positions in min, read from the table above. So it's 26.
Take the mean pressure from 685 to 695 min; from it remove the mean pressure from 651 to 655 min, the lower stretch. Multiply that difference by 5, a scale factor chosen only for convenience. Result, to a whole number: -16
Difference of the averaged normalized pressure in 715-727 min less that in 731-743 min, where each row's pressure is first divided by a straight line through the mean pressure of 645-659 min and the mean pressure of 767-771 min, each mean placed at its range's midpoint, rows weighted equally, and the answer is -0.6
